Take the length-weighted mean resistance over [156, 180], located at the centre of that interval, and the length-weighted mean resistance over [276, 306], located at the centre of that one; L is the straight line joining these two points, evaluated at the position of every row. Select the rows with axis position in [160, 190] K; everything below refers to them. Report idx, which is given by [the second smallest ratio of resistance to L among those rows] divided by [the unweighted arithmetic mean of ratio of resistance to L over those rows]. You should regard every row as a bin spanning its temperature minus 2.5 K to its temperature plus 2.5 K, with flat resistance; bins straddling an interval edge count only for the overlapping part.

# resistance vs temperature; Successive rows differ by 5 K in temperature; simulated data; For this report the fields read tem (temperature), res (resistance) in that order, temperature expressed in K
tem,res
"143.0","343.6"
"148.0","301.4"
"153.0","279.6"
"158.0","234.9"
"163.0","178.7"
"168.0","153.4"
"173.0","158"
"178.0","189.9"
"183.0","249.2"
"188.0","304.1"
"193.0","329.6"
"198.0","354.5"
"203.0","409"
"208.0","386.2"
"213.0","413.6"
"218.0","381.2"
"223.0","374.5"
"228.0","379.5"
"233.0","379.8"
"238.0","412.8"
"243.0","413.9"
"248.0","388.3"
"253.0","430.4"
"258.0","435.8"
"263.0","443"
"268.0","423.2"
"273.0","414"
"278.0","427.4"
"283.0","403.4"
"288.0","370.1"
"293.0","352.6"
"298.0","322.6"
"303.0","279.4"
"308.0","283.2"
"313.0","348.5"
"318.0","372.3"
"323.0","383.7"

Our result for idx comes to 0.80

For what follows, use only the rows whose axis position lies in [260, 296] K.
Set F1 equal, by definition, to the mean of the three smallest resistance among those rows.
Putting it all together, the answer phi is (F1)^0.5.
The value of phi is 19.4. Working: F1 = 375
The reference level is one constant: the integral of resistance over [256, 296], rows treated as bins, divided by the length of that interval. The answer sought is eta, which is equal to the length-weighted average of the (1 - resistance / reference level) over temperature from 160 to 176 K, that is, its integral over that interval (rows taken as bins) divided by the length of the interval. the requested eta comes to 0.59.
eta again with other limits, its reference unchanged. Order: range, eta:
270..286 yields -0.02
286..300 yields 0.14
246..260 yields -0.03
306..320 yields 0.18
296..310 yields 0.28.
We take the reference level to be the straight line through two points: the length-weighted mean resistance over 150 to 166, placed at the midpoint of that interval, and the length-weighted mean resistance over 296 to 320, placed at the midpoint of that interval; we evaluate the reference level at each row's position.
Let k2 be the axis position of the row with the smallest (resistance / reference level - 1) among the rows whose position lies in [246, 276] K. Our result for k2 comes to 248.0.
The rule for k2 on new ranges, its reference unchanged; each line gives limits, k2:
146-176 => 168.0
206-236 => 233.0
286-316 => 303.0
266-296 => 293.0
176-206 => 178.0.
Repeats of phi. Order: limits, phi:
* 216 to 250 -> 19.4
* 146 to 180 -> 12.8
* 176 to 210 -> 15.7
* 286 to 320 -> 17.2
